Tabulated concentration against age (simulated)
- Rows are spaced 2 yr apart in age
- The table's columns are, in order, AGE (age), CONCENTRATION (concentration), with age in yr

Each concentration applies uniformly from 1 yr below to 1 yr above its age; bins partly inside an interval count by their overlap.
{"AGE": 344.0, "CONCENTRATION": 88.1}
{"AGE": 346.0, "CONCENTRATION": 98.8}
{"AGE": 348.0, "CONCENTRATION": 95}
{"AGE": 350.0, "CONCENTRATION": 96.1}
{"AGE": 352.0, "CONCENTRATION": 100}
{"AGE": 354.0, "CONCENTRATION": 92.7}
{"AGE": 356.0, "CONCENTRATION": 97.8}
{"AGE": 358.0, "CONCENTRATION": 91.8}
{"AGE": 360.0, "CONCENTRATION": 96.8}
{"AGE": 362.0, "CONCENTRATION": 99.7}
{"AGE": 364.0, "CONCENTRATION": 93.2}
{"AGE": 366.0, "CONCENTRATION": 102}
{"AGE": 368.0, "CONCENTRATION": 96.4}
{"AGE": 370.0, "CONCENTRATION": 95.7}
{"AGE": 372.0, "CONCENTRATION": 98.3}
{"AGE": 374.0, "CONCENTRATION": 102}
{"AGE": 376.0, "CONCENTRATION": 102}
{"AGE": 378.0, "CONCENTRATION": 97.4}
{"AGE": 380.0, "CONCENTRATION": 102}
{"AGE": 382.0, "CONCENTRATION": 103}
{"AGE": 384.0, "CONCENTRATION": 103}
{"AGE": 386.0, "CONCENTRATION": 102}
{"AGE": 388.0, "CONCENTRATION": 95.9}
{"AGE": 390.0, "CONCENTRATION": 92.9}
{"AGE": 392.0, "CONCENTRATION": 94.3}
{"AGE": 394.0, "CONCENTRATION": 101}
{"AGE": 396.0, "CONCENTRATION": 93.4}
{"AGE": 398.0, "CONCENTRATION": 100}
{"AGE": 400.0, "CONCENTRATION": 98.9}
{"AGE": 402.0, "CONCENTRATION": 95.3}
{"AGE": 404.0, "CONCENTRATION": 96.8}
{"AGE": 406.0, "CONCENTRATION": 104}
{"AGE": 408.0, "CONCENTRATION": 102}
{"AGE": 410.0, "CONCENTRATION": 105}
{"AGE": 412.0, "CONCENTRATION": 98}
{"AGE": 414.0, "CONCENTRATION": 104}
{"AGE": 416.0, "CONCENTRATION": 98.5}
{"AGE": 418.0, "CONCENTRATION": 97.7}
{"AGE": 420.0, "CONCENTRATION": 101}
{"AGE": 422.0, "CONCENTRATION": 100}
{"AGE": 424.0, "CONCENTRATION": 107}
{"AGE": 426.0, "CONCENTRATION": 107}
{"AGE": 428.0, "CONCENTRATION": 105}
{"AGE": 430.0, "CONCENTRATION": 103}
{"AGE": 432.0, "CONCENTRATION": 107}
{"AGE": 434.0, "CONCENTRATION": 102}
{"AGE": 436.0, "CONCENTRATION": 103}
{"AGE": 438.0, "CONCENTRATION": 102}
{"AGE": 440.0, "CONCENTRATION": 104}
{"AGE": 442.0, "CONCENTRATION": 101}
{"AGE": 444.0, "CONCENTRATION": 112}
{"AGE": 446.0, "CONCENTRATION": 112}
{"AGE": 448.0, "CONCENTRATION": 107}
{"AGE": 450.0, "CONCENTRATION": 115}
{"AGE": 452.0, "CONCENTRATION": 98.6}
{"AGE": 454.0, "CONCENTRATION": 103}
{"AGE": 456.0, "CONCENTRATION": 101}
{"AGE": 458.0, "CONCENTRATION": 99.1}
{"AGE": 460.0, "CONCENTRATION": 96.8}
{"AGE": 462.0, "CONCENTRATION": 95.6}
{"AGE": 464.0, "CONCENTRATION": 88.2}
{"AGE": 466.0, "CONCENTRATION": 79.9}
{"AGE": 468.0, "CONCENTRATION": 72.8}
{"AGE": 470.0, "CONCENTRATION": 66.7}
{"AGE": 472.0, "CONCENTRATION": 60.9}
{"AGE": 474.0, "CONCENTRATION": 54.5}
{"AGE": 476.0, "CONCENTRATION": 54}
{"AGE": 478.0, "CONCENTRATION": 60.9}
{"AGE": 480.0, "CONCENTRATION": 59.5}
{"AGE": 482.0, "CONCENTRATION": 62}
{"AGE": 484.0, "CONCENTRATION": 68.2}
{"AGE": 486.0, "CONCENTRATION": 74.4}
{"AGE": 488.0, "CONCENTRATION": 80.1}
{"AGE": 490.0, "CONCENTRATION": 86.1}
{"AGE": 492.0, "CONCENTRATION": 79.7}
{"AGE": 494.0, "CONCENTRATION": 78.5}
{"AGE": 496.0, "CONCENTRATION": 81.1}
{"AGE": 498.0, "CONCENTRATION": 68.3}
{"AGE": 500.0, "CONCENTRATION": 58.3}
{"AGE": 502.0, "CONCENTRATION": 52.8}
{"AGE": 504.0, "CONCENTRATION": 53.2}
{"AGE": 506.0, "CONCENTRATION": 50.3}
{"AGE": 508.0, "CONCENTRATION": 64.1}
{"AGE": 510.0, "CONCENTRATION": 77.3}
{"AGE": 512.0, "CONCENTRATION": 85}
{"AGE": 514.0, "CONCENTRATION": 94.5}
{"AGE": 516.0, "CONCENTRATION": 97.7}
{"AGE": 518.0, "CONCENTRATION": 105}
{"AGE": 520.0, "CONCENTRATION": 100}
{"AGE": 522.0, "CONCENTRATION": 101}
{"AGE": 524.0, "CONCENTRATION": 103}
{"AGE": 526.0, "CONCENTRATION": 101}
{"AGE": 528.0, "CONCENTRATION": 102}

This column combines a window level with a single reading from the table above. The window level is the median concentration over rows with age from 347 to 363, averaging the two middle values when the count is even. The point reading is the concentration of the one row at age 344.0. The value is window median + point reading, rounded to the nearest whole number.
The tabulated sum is 185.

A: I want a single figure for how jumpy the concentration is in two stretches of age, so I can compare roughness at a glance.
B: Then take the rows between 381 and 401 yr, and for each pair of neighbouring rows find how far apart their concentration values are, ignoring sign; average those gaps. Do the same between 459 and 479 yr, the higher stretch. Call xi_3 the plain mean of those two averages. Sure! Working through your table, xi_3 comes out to 4.6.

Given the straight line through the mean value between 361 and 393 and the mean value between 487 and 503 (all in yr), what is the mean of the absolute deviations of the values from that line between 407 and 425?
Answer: 11.2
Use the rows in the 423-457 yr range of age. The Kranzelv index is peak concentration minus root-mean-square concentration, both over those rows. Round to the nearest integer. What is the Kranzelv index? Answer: 10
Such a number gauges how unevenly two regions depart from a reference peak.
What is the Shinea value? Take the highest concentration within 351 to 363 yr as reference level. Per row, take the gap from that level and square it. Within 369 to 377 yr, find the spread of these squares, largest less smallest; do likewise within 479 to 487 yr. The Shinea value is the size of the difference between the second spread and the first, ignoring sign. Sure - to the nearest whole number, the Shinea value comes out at 969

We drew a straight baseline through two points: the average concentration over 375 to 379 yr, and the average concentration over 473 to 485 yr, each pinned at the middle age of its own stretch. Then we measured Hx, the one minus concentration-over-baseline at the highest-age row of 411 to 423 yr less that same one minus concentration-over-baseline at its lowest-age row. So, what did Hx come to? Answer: -0.079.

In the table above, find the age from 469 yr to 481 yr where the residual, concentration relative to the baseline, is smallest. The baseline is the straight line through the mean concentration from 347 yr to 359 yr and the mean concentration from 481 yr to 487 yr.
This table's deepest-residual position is 476.0 yr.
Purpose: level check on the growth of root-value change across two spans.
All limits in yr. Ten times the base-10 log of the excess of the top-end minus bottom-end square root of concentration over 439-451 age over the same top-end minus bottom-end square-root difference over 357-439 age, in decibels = -21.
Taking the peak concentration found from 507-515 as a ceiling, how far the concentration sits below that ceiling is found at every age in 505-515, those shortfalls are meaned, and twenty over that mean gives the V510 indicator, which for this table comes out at 1.0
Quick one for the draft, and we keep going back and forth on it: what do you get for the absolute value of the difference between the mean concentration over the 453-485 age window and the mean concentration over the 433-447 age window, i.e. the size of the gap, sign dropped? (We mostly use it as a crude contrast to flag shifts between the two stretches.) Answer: 29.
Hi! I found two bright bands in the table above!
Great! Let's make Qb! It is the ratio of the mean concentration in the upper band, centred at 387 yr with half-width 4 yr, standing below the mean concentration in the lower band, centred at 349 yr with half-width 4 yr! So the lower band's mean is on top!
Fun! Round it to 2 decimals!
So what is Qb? 0.99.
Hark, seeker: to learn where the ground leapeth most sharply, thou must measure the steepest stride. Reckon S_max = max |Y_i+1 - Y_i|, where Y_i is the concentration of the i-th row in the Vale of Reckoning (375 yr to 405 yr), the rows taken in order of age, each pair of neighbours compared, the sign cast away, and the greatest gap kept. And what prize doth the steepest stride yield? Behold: 7.6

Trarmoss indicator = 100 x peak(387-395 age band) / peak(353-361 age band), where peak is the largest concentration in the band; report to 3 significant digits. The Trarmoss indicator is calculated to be 103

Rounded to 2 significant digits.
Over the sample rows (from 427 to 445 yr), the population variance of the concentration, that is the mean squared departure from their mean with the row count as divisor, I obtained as 10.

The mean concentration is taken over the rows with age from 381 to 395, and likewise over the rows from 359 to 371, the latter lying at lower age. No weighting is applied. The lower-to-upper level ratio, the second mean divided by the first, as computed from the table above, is 1.0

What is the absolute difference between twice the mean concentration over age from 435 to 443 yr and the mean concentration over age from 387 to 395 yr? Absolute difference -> 109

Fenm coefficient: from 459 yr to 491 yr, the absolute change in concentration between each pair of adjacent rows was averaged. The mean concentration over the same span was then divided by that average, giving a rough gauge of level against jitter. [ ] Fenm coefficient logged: 14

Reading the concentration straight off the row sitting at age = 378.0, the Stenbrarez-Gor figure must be 97.4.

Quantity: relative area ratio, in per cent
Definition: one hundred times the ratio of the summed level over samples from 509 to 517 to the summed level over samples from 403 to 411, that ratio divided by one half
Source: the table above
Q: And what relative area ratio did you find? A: 174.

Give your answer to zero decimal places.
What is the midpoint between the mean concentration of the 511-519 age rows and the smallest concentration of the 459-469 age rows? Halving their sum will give 84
